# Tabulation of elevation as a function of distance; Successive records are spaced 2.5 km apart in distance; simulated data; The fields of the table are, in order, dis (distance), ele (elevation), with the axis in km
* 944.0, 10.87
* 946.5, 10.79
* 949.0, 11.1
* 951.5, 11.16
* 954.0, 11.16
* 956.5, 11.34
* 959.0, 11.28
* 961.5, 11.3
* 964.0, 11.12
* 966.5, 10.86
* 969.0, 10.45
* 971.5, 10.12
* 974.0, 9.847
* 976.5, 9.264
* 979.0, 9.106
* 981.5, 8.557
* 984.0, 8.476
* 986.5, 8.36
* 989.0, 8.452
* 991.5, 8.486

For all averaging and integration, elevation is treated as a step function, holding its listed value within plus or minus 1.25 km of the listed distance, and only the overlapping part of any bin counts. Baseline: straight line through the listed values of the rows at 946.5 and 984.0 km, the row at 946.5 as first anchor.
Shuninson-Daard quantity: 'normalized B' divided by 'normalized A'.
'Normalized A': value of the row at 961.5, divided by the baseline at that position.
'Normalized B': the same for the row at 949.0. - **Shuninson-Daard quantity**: 0.91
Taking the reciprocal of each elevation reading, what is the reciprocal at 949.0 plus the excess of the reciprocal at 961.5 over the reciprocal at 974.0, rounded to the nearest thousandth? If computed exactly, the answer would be 0.077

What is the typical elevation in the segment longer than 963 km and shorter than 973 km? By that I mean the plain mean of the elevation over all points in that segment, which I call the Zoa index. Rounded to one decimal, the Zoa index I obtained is 10.6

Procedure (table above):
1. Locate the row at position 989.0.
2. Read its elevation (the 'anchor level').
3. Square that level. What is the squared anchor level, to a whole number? 71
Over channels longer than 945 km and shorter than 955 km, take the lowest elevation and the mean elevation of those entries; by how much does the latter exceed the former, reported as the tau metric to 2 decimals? 0.26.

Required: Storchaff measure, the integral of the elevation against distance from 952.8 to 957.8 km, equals 56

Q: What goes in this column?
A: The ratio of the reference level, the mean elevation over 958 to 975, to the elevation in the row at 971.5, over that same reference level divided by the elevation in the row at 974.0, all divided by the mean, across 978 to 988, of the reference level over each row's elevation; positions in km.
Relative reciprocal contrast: 0.78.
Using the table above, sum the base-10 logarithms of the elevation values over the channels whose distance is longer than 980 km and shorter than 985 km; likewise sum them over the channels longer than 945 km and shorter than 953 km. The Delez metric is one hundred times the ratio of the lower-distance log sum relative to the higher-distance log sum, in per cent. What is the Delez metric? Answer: 168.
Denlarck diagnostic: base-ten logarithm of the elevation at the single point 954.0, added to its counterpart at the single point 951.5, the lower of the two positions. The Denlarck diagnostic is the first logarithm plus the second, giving 2.10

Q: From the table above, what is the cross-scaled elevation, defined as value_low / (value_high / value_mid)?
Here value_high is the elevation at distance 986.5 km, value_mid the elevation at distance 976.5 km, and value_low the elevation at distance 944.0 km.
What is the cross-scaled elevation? 12.0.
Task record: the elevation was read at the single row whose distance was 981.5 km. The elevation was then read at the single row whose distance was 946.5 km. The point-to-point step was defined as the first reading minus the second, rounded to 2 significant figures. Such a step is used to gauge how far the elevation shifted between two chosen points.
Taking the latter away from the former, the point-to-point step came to -2.2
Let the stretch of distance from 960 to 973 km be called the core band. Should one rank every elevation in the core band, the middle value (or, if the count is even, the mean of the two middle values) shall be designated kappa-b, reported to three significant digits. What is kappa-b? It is 10.9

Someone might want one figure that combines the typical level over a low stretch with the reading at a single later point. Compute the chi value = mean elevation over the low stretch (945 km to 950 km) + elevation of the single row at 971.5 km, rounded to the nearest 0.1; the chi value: 21.1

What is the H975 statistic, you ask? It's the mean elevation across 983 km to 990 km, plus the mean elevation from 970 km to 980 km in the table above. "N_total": 18.0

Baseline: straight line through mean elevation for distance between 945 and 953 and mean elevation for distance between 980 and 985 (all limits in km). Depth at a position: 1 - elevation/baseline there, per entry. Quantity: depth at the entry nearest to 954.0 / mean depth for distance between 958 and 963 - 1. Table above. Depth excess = -0.6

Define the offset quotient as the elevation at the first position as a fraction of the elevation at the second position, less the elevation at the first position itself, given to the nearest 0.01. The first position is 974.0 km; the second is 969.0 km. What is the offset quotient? -8.90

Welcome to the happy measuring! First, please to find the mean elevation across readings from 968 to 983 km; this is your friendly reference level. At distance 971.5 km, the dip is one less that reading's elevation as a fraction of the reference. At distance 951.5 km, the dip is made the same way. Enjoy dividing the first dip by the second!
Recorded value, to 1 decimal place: 0.4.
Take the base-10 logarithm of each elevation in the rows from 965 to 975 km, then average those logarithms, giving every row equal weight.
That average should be 1.01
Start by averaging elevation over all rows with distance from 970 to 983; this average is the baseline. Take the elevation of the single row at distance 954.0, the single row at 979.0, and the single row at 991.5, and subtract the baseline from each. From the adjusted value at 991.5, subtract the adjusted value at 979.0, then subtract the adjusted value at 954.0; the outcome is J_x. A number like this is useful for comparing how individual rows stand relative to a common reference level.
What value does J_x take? -2.4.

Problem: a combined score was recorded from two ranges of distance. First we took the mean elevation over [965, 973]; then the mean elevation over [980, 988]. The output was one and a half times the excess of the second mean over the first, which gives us -3.0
